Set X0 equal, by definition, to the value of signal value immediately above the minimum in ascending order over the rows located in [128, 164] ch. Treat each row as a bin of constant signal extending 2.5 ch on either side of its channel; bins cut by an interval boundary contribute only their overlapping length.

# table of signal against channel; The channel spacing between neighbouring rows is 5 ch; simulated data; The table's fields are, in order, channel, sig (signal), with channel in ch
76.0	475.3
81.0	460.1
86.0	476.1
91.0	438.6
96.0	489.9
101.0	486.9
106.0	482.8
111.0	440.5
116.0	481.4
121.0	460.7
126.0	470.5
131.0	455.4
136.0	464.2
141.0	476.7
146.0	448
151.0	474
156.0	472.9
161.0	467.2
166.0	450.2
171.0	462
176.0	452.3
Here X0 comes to 455.4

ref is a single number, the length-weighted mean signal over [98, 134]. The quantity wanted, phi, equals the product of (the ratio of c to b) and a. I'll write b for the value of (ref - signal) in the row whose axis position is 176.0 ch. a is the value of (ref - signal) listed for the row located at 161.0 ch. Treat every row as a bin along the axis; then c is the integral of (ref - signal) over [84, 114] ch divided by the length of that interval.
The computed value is -0.1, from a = 1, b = 16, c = -1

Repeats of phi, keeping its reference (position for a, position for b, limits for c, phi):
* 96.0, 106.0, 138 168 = 5.2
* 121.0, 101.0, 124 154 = -1.6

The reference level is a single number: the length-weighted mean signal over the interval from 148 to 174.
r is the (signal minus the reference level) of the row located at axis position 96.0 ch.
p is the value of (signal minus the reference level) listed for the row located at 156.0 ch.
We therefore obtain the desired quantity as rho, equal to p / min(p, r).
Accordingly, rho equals 1.0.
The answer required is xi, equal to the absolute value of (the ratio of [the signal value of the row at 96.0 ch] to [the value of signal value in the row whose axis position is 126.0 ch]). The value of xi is 1.04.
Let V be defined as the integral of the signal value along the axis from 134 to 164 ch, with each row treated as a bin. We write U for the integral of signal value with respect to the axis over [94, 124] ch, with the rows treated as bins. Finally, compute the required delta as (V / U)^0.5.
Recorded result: 0.99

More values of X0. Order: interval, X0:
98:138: 455.4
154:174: 462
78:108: 460.1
